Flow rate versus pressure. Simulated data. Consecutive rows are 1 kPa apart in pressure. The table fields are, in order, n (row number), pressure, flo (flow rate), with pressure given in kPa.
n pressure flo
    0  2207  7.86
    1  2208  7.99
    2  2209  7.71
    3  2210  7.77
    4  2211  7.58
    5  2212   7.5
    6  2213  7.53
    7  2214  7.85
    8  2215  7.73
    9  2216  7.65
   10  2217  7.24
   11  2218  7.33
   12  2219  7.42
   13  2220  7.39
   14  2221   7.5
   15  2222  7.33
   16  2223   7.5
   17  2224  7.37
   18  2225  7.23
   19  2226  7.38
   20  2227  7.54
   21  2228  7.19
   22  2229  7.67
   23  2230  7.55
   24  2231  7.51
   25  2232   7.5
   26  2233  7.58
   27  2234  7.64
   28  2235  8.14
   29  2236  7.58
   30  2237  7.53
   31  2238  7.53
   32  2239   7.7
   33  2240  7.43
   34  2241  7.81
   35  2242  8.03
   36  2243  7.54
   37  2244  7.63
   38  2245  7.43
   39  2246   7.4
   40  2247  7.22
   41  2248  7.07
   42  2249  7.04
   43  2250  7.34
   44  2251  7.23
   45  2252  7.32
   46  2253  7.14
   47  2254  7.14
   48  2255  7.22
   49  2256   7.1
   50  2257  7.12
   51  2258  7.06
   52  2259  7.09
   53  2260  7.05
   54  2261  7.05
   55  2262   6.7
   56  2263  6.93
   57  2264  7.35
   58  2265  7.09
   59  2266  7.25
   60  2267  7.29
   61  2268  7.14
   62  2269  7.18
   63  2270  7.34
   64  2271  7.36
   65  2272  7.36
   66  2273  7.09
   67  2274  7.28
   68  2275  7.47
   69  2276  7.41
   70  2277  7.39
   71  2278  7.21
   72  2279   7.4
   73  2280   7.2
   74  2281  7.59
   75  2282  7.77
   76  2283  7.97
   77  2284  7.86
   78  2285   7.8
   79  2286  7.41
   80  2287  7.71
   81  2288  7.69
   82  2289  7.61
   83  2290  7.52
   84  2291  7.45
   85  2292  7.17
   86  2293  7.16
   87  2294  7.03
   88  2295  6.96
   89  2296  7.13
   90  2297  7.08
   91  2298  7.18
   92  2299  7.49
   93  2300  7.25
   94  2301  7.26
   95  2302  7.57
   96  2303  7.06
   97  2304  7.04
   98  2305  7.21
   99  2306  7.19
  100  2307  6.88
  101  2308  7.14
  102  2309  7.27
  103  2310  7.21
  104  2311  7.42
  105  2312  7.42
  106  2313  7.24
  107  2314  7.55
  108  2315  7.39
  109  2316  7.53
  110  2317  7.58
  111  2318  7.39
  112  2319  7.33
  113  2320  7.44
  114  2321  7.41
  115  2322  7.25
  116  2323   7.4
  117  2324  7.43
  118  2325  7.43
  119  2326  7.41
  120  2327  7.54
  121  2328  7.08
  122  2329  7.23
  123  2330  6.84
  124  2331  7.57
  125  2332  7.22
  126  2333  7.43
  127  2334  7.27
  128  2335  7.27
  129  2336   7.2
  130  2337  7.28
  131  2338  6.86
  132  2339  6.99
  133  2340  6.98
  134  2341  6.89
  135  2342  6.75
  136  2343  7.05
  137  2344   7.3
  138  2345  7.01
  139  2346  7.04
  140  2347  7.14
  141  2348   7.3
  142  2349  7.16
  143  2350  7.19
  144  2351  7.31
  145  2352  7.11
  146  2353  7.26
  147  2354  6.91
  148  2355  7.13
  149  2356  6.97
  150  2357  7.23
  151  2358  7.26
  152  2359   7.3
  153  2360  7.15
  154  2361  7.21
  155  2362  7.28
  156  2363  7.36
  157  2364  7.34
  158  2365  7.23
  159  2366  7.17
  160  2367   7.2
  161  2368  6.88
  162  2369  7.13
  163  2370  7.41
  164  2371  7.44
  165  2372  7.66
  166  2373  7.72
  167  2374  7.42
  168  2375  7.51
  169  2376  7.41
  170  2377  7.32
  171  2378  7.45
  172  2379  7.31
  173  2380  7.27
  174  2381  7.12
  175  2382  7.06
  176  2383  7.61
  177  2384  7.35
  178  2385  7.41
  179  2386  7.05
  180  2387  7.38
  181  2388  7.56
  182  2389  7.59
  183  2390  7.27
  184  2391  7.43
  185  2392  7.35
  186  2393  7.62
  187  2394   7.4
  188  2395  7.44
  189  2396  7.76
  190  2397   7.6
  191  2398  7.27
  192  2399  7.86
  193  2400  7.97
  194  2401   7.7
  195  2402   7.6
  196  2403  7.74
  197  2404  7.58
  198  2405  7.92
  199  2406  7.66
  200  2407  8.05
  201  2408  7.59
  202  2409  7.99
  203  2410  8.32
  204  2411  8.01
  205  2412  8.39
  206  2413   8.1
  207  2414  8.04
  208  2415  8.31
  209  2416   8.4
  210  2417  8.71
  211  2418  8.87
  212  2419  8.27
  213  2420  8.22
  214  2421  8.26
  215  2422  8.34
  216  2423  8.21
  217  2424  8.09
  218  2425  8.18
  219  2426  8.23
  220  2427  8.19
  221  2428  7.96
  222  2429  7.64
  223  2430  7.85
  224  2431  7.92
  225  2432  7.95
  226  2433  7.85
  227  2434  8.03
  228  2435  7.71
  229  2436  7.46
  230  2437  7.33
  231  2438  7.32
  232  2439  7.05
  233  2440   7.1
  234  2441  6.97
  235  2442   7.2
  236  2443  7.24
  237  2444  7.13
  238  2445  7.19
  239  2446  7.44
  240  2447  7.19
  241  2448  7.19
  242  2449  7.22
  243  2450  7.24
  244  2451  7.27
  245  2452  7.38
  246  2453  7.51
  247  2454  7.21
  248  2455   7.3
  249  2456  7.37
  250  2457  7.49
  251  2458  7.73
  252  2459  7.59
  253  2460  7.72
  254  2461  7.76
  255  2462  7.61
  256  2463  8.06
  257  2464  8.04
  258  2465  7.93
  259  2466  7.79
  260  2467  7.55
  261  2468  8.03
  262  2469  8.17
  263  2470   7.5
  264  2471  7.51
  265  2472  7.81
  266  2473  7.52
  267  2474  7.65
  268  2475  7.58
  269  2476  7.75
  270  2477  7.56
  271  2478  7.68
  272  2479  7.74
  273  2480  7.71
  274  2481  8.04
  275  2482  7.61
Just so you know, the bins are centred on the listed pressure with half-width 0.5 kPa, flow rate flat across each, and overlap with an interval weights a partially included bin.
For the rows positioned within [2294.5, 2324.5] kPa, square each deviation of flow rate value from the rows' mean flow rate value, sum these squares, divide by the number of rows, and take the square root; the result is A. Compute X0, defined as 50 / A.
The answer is 277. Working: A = 0.181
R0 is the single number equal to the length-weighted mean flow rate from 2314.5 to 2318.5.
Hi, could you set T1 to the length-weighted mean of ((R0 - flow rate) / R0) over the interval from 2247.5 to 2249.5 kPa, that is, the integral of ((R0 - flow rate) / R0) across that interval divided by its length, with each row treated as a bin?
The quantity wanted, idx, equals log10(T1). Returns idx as -1.25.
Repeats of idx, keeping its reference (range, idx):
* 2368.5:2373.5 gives -4.17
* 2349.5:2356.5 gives -1.33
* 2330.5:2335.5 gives -1.79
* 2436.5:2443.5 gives -1.40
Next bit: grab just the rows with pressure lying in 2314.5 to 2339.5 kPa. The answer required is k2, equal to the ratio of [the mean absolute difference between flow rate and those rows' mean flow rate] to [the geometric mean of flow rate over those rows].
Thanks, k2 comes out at 0.021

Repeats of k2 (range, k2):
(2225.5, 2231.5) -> 0.017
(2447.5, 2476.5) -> 0.029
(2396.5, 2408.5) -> 0.021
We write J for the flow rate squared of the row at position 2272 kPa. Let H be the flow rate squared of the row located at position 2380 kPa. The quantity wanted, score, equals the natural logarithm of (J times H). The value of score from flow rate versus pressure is 7.96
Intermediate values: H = 53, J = 54.2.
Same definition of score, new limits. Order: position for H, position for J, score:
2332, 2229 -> 8.03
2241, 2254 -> 8.04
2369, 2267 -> 7.90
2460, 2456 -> 8.08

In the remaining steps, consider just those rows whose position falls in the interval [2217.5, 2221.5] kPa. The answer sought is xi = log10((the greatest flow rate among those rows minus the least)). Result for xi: -0.77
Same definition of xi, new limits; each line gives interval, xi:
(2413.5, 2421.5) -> -0.08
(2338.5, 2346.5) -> -0.26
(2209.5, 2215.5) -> -0.46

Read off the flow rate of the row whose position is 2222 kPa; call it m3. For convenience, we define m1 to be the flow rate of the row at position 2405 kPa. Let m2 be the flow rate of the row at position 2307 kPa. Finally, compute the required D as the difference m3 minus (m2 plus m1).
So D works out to -7.5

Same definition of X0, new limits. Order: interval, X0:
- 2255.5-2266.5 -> 318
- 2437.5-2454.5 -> 384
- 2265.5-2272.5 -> 612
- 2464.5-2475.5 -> 226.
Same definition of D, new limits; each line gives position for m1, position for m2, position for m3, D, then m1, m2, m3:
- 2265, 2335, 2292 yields -7.2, 7.09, 7.27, 7.17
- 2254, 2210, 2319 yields -7.6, 7.14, 7.77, 7.33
